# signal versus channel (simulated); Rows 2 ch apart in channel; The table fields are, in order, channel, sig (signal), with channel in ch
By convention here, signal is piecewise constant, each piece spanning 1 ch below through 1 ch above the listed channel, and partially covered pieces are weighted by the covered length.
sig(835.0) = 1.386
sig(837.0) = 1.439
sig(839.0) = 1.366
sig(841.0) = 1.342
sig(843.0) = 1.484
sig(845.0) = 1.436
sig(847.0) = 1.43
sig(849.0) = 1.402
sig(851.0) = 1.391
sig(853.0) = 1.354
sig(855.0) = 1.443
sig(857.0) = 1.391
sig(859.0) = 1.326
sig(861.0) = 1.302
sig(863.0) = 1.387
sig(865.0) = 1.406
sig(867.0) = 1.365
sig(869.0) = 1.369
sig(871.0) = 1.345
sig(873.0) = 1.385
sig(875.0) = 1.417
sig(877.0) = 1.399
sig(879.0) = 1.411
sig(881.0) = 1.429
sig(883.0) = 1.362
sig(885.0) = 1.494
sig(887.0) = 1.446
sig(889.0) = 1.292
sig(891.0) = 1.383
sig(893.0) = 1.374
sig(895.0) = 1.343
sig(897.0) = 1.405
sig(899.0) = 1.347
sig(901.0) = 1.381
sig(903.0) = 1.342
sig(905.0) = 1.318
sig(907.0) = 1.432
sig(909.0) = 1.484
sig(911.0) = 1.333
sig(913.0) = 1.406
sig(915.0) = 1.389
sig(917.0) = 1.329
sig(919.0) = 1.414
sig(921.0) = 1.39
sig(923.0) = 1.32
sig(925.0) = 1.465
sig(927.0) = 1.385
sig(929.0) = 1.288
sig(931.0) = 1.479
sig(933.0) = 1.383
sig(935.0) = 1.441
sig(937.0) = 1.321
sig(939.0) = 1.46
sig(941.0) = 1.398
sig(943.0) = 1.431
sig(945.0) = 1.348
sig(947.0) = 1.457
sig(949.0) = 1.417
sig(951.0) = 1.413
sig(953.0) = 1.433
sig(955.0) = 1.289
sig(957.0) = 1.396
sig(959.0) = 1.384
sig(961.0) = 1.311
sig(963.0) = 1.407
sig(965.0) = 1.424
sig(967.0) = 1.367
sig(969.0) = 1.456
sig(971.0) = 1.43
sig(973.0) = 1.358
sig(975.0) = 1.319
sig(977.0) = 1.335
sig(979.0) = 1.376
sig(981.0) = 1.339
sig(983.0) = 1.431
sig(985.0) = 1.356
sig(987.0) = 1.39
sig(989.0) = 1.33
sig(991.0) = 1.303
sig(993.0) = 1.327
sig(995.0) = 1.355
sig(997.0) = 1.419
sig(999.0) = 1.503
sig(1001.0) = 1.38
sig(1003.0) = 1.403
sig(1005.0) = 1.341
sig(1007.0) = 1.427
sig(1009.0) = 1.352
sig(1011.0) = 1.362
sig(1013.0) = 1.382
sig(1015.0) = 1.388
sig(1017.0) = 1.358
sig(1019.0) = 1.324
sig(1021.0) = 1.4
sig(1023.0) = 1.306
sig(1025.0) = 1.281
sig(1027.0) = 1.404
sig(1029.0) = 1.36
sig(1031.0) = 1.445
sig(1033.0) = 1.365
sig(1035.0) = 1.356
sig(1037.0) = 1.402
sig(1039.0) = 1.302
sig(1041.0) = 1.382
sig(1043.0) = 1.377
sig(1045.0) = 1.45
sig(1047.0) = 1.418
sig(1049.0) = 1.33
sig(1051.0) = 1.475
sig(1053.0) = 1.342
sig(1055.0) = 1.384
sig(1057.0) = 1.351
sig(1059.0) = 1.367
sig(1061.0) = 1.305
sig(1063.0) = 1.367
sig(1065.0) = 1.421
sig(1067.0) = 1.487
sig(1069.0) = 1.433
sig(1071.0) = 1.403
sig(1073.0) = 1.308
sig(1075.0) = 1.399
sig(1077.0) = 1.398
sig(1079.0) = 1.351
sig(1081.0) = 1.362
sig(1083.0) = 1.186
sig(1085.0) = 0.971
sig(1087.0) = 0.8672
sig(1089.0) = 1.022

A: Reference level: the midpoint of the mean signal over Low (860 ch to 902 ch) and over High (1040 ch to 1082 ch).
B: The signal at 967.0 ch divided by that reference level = 0.99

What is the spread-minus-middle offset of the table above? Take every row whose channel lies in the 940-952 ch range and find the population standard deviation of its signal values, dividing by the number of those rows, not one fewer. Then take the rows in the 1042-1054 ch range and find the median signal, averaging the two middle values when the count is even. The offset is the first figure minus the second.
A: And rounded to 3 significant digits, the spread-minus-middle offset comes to -1.36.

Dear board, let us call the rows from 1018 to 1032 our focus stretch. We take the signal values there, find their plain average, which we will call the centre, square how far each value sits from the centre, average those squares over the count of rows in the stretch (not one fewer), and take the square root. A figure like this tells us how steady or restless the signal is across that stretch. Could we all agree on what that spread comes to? 0.055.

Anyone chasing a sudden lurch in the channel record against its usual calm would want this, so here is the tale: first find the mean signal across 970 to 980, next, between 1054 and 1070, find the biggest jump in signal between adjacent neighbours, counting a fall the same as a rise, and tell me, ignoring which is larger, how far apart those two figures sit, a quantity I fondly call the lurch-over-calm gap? 1.30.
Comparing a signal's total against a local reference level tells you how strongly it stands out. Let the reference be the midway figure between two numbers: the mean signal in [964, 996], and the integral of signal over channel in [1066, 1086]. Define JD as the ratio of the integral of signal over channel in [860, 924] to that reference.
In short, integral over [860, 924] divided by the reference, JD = 6.3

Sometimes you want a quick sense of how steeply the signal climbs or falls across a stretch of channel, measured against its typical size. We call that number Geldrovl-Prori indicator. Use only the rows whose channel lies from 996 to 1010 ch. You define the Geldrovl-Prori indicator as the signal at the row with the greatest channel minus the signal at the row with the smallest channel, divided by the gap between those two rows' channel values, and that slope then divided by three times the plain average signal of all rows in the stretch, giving -0.0013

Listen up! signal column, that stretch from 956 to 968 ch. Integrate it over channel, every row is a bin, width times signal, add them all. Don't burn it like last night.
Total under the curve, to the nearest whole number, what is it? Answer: 17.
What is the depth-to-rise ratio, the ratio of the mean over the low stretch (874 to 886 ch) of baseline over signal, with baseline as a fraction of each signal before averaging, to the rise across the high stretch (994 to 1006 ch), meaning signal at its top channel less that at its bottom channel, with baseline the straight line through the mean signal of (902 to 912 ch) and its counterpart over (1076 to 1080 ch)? -70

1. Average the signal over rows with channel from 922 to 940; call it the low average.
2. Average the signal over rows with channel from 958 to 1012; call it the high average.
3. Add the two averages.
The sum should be 2.77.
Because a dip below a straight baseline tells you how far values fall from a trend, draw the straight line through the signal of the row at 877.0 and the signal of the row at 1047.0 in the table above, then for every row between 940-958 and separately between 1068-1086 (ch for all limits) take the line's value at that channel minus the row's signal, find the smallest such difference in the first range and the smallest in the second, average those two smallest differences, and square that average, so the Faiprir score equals 0.0010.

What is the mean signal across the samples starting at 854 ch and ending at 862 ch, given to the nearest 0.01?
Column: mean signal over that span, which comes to 1.37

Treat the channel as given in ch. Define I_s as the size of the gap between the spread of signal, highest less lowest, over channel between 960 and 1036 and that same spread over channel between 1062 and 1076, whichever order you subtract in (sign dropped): 0.043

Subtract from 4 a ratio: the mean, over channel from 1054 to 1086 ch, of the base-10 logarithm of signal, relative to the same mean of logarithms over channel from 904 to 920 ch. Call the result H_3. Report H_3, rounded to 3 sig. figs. 3.11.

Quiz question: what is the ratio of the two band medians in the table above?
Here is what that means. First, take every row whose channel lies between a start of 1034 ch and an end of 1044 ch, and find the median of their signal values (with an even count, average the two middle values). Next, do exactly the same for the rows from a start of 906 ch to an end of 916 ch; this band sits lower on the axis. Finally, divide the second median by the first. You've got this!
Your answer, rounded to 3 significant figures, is 1.02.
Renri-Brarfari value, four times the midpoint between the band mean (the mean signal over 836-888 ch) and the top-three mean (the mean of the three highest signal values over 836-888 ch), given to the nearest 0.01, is 5.74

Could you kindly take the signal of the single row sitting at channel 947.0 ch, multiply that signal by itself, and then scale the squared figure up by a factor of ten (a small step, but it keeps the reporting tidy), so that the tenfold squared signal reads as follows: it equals 21.2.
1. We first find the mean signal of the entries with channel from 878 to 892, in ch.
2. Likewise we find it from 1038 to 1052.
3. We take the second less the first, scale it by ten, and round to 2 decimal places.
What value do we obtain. -0.12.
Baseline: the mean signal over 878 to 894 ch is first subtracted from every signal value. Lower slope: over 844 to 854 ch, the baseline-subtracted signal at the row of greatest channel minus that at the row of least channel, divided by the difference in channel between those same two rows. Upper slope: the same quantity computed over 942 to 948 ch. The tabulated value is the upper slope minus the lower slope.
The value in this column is 0.017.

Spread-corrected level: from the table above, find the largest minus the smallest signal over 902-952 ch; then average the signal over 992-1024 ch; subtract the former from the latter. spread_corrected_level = 1.18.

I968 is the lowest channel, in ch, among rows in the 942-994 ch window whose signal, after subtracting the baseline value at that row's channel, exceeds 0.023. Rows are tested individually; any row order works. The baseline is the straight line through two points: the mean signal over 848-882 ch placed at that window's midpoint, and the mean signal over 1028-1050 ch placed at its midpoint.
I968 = 943.0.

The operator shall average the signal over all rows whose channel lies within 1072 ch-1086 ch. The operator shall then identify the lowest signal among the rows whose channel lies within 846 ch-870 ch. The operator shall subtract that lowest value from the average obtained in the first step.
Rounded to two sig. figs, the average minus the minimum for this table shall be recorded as -0.020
